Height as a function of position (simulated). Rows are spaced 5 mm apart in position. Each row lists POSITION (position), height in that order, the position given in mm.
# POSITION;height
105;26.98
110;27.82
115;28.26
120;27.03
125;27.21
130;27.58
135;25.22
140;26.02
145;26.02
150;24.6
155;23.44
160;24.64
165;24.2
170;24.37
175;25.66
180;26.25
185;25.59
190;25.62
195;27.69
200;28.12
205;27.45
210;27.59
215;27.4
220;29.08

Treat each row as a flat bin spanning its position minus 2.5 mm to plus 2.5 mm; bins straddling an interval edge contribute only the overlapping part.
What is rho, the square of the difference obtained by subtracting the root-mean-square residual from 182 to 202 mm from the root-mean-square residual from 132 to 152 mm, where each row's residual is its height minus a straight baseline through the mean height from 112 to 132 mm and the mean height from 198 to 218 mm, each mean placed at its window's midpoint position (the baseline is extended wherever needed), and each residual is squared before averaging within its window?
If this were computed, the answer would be 0.5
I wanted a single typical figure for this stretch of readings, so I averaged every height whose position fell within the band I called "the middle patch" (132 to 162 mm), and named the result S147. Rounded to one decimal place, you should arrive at 25.0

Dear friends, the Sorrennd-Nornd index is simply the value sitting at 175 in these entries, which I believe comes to 25.66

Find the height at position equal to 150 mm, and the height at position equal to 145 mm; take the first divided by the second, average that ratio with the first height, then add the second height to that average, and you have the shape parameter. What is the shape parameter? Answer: 38.8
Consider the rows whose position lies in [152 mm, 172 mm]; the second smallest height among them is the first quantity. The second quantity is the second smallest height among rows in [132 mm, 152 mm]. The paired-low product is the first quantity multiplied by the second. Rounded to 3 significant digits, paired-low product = 610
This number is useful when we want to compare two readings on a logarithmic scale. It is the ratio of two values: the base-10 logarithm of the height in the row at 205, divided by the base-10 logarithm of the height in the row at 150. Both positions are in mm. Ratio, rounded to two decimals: 1.03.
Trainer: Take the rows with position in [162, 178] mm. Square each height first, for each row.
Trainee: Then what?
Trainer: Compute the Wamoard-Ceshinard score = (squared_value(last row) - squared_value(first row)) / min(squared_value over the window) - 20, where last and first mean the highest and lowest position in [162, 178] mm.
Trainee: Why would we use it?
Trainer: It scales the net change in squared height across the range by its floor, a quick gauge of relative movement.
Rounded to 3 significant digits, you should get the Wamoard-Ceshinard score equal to -19.9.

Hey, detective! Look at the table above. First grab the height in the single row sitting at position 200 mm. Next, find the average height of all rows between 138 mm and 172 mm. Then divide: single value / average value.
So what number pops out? 1.14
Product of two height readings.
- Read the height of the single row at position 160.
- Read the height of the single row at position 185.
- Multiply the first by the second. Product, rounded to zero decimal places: 631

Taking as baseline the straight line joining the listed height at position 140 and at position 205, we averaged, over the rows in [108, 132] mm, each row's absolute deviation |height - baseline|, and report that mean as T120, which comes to 2.0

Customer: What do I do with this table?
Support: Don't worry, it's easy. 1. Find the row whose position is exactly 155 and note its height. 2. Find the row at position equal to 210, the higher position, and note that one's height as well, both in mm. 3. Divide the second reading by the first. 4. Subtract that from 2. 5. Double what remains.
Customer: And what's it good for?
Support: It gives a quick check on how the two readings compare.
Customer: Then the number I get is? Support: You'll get 1.65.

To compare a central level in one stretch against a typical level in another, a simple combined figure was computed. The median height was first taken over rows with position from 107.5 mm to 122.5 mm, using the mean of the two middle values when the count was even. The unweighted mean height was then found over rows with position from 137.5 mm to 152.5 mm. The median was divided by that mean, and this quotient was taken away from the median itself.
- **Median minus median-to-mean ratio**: 26.7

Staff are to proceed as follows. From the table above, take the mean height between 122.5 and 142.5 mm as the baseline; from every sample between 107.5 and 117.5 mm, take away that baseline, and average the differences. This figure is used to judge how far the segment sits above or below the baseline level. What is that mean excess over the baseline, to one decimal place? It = 1.5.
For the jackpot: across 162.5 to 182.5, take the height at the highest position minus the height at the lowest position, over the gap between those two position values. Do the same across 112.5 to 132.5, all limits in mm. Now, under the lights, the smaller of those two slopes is -0.045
